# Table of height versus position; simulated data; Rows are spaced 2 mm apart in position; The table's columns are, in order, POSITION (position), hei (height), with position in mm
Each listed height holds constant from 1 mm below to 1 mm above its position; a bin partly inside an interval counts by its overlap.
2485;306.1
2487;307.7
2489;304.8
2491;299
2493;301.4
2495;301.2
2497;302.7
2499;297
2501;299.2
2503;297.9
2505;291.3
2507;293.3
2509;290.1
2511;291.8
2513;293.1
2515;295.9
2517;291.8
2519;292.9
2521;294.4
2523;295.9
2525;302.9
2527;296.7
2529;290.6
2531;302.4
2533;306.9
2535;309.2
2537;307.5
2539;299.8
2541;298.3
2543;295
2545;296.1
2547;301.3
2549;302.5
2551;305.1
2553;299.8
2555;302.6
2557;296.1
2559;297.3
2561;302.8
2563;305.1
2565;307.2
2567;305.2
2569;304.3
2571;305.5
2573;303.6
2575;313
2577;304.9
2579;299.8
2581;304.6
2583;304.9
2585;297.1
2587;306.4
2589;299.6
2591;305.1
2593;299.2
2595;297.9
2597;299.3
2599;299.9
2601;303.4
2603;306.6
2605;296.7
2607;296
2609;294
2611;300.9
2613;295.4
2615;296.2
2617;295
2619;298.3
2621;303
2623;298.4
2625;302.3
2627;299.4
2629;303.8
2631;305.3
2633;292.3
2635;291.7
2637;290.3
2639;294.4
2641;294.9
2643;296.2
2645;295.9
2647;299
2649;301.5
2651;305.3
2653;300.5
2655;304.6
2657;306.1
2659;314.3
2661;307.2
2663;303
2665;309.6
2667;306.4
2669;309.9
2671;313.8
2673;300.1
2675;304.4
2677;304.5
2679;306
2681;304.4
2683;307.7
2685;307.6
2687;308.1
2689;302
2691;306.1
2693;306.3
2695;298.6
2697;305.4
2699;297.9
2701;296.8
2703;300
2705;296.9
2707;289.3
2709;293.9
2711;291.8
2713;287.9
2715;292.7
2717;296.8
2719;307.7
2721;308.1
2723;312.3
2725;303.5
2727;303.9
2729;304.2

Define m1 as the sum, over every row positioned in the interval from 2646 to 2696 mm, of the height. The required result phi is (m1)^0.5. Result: 87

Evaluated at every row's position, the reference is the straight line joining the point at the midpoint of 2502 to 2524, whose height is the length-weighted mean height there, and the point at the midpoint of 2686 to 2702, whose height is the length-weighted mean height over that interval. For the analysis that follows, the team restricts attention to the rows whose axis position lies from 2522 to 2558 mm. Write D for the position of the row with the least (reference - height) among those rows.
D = 2535 mm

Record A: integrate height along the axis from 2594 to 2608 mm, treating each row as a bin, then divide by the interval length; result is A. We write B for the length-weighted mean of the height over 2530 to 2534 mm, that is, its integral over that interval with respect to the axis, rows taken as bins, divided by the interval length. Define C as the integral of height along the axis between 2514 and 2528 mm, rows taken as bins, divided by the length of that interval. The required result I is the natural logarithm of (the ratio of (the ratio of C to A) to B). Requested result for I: -5.73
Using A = 300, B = 305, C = 296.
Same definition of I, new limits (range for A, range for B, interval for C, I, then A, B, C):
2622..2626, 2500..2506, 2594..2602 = -5.69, 300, 296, 300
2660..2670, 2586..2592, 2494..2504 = -5.74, 307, 304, 300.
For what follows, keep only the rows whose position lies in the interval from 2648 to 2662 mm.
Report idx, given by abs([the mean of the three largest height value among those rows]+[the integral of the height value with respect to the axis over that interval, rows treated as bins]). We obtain 4588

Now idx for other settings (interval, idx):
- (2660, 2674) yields 4611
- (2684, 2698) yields 4576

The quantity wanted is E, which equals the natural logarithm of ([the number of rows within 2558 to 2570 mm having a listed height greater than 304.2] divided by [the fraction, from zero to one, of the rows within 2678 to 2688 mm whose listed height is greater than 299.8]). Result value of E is 1.4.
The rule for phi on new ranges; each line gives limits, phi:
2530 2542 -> 43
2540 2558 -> 52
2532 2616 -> 113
